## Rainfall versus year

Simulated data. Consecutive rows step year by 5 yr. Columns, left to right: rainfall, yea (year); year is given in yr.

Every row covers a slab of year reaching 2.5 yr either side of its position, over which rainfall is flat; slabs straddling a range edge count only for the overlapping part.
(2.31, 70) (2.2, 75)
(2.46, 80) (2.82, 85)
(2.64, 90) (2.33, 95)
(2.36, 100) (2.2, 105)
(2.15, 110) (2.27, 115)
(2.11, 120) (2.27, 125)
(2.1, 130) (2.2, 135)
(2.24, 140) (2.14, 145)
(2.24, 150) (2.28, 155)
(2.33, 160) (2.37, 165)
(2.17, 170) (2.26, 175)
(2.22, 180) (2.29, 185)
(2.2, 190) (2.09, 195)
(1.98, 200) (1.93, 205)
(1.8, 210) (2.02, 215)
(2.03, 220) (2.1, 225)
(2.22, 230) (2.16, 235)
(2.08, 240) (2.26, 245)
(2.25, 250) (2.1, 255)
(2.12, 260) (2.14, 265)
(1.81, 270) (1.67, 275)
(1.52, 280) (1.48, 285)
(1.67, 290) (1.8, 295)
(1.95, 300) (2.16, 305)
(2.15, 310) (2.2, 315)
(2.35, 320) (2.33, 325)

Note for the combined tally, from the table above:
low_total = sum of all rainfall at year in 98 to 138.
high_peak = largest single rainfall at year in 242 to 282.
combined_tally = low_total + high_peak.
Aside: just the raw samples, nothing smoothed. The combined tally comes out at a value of 19.9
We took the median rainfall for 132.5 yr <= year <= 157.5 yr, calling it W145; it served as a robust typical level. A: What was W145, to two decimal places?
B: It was 2.24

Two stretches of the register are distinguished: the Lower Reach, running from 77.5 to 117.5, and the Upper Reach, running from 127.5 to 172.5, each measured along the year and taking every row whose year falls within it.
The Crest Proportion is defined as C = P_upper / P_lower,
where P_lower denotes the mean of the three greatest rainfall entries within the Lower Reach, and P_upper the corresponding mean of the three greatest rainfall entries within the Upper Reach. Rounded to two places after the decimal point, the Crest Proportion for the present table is 0.88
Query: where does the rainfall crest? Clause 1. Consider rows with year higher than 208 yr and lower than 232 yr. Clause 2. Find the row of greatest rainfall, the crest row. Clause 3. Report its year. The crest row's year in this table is 230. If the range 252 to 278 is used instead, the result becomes 265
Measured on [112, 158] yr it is 155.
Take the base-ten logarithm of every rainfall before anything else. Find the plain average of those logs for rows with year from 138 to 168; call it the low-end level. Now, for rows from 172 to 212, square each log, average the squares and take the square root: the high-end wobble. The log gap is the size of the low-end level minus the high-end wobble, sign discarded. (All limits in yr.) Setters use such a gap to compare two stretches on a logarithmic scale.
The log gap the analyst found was 0.033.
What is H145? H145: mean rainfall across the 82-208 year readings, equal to 2.25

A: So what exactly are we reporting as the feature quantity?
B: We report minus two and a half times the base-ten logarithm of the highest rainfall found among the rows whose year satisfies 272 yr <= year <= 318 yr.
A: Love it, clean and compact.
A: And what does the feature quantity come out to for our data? -0.86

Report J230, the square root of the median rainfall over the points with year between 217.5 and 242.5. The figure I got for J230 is 1.45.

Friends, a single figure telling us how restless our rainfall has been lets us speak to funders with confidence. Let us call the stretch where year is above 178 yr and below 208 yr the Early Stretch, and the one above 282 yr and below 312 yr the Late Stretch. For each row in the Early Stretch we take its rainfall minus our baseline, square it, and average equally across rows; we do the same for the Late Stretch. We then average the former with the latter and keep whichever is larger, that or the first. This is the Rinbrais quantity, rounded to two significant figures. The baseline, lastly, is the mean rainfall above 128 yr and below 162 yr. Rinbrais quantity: 0.11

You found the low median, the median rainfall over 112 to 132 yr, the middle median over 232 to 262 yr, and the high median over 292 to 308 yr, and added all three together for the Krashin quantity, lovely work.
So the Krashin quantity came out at 6.3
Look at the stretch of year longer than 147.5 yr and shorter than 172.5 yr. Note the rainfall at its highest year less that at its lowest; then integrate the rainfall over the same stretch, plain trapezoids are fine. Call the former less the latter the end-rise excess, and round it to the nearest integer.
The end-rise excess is -57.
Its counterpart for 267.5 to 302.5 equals -59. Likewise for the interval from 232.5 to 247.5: -32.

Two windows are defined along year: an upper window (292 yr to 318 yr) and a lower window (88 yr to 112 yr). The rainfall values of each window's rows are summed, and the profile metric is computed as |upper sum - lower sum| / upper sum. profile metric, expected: 0.14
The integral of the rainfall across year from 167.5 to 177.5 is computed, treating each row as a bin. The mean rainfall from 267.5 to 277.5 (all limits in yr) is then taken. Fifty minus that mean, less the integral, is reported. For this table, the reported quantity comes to 26.11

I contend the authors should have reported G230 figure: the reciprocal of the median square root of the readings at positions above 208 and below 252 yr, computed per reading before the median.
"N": 0.690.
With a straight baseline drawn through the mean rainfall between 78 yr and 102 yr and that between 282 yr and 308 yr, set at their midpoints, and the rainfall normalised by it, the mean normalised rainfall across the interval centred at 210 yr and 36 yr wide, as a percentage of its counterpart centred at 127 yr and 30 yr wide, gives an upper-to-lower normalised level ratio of 103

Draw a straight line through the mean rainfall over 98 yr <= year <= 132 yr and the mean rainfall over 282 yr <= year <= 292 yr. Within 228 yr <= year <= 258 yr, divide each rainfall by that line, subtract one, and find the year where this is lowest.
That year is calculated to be 240 yr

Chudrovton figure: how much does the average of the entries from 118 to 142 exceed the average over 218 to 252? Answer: 0.0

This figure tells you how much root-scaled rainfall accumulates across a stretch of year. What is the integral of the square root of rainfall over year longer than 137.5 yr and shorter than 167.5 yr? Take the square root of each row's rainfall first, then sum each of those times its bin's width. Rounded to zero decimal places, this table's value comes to 45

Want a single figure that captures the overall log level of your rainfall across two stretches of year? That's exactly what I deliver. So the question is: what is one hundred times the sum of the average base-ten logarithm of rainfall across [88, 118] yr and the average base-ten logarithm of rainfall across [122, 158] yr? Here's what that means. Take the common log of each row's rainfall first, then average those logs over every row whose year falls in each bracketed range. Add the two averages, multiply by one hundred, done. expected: 71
